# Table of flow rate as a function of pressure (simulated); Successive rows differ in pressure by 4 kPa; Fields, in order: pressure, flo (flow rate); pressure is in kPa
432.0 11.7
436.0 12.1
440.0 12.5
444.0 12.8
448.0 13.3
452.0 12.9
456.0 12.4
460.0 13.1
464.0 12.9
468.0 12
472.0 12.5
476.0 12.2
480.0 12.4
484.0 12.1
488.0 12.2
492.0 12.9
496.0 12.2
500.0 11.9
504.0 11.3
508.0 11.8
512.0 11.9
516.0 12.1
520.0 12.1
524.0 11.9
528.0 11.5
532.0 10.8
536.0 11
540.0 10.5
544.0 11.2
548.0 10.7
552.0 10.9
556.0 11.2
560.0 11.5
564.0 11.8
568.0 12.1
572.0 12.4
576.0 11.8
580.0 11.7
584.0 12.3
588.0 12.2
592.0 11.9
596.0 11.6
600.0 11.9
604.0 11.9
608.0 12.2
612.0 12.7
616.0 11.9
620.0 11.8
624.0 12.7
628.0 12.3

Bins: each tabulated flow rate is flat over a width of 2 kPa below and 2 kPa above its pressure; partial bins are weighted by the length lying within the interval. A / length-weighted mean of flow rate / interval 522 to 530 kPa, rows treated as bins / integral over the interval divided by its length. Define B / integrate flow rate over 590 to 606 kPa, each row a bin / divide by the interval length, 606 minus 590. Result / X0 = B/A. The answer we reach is 1.01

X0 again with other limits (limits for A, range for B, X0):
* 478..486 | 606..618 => 1.00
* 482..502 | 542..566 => 0.91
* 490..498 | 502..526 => 0.94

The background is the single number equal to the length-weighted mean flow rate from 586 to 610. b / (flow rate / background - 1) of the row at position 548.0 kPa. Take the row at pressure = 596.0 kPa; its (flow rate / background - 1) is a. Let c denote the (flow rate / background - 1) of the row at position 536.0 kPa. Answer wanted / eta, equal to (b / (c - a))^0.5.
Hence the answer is 1.4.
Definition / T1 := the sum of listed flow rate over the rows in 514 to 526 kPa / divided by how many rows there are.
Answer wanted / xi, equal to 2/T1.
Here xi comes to 0.166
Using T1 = 12.0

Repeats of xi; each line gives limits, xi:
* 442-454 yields 0.154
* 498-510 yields 0.171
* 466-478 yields 0.163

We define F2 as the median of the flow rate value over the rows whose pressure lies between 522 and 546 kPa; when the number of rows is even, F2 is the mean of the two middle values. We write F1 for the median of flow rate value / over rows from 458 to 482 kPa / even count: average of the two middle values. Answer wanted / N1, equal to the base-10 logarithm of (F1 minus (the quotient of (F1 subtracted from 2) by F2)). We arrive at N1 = 1.13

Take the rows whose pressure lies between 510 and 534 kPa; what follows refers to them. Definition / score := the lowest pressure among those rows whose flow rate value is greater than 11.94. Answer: 516.0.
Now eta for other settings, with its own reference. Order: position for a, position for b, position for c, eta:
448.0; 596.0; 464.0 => 0.9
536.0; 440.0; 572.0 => 0.6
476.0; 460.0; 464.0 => 1.3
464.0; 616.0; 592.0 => 0.2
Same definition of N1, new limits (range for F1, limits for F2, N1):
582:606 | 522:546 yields 1.11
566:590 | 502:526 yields 1.11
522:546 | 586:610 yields 1.07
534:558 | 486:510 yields 1.07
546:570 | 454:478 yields 1.08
